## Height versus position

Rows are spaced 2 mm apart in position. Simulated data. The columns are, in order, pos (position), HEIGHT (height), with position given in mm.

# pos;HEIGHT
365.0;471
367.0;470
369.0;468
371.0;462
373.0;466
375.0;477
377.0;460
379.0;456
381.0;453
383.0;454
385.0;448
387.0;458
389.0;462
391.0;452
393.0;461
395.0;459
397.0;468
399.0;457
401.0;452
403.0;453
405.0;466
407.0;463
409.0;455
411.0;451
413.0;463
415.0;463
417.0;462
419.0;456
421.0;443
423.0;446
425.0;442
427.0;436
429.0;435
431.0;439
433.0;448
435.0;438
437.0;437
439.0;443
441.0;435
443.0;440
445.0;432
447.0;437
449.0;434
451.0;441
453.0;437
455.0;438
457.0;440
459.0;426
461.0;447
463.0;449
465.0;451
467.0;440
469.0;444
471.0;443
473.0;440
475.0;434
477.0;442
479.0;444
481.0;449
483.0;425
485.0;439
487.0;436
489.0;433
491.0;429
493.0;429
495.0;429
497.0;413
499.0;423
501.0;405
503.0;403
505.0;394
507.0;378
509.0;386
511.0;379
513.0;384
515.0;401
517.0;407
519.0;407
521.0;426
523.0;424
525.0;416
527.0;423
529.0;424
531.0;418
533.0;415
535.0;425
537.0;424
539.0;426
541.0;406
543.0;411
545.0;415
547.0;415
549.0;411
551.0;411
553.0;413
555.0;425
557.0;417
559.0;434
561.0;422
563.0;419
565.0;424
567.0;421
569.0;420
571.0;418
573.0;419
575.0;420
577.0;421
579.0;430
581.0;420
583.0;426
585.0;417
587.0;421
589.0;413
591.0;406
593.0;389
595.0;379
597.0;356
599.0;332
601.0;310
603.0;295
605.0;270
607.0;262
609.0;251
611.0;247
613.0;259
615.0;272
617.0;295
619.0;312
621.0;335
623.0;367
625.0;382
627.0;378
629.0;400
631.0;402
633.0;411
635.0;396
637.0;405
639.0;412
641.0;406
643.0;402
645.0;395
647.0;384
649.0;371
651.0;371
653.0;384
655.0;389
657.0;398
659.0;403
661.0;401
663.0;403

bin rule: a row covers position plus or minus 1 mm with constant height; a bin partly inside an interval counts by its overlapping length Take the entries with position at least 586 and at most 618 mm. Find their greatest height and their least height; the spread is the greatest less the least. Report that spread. 174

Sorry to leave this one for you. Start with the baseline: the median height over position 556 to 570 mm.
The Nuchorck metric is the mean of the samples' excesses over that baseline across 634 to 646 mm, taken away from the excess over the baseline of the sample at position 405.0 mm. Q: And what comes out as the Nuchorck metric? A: 63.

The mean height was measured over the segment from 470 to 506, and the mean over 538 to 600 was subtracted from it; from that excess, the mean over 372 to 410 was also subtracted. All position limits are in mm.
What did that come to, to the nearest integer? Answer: -442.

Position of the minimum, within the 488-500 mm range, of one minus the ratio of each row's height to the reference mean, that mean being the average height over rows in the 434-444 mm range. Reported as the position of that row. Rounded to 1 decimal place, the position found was 489.0 mm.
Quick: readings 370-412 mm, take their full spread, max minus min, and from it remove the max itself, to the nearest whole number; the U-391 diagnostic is -448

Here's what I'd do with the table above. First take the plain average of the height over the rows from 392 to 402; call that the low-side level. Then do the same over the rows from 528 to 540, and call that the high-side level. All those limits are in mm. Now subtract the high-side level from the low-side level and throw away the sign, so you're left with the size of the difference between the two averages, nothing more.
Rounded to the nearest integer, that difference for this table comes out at 37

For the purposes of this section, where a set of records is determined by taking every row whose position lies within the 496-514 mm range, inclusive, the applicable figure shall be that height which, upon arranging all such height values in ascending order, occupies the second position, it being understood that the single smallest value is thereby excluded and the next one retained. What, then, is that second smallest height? 379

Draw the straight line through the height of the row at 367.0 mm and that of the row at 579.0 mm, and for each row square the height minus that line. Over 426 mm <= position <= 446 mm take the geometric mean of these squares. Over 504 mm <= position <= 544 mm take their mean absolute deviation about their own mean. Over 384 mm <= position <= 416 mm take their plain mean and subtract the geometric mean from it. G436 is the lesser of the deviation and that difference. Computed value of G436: -255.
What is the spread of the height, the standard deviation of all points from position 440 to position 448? 3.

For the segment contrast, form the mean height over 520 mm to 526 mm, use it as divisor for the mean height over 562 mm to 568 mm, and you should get 1.00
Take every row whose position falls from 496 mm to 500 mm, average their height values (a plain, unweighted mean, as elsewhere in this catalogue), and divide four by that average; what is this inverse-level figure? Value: 0.0096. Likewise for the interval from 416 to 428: 0.0089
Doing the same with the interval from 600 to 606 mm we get 0.0137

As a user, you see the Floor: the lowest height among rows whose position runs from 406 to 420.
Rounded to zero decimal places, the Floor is 451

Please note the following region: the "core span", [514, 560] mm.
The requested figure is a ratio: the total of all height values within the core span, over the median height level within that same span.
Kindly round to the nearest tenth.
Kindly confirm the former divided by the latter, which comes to 23.1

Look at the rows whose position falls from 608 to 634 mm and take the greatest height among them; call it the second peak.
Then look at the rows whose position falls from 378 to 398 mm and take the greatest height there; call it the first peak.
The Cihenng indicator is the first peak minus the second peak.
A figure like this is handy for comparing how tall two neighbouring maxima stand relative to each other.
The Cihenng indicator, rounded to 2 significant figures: 57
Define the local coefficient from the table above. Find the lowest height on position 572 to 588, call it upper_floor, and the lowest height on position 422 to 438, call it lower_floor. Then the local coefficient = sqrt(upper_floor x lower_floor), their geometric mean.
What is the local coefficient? 426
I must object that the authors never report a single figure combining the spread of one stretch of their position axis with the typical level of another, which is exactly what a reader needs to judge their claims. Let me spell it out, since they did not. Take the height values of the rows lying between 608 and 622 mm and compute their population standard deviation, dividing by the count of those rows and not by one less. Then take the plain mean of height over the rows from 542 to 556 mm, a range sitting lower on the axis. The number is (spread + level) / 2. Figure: 223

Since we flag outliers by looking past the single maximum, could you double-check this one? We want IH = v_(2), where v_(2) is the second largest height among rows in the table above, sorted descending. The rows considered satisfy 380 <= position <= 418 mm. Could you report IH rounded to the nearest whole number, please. 466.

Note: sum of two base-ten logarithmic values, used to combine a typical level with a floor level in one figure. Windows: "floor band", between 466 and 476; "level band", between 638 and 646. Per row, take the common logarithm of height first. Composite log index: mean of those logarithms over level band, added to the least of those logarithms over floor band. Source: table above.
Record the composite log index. 5.24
